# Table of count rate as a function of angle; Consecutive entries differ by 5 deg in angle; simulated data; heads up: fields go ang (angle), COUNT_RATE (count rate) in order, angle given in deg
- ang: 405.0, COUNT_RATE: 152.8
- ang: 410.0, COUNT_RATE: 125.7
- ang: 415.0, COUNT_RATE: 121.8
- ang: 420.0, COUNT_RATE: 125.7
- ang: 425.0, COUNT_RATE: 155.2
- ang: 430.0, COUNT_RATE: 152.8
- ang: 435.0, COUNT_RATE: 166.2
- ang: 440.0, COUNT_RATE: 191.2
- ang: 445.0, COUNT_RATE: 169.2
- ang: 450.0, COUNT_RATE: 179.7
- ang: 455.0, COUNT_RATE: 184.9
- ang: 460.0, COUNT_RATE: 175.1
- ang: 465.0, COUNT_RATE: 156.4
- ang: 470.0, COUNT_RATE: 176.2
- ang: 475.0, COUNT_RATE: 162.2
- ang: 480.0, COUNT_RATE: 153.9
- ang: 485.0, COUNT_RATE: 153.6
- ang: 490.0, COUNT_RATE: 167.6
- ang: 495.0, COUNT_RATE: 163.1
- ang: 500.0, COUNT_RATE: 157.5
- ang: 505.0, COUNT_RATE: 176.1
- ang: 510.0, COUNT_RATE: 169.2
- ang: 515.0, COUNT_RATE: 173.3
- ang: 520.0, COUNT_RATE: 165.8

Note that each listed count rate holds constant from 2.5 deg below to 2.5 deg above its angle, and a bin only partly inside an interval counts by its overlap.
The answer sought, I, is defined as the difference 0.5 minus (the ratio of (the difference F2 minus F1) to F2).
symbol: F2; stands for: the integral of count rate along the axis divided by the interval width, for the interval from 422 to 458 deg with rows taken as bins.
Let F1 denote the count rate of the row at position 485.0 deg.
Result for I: 0.4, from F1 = 153.6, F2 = 171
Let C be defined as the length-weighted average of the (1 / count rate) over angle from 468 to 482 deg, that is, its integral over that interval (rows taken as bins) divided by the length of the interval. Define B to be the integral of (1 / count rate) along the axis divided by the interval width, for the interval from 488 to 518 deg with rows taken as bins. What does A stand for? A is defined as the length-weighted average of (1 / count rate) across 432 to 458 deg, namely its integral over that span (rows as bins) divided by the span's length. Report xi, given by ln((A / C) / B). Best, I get 5.04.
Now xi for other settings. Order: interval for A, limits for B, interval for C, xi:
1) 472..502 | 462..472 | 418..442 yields 5.08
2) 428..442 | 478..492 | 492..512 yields 5.05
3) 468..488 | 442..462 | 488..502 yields 5.19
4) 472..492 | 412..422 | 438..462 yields 4.94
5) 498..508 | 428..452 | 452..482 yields 5.15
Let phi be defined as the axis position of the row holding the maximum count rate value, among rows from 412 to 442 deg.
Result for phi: 440.0 deg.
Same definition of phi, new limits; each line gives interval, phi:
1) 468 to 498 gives 470.0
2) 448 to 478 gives 455.0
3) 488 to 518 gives 505.0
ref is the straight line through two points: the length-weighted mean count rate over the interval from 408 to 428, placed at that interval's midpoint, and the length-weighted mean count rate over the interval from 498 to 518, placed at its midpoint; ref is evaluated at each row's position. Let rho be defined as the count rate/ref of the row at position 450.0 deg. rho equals 1.233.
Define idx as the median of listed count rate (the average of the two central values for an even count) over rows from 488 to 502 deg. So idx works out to 163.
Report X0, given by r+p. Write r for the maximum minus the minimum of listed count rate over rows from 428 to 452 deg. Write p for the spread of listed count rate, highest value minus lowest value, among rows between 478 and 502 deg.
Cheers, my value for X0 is 52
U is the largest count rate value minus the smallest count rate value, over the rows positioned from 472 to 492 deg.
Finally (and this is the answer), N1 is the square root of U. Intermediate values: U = 14.0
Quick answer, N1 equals 3.74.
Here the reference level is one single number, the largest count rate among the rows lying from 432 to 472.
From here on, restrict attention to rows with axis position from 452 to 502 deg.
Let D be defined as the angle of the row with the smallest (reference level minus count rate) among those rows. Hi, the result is 455.0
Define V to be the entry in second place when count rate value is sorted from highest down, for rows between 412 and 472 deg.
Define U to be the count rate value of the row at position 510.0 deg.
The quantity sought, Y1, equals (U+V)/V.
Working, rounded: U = 169.2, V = 184.9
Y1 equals 1.92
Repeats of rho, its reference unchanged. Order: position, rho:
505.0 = 1.048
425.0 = 1.144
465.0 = 1.030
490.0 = 1.035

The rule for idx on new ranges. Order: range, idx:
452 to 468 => 175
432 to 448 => 169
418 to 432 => 153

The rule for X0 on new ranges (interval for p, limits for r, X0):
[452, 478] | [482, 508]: 51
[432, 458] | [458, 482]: 47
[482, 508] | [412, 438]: 67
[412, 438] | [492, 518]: 63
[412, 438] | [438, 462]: 66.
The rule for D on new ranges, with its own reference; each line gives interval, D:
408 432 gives 425.0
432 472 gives 440.0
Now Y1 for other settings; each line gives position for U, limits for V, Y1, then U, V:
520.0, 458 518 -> 1.94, 165.8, 176.1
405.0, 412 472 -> 1.83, 152.8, 184.9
